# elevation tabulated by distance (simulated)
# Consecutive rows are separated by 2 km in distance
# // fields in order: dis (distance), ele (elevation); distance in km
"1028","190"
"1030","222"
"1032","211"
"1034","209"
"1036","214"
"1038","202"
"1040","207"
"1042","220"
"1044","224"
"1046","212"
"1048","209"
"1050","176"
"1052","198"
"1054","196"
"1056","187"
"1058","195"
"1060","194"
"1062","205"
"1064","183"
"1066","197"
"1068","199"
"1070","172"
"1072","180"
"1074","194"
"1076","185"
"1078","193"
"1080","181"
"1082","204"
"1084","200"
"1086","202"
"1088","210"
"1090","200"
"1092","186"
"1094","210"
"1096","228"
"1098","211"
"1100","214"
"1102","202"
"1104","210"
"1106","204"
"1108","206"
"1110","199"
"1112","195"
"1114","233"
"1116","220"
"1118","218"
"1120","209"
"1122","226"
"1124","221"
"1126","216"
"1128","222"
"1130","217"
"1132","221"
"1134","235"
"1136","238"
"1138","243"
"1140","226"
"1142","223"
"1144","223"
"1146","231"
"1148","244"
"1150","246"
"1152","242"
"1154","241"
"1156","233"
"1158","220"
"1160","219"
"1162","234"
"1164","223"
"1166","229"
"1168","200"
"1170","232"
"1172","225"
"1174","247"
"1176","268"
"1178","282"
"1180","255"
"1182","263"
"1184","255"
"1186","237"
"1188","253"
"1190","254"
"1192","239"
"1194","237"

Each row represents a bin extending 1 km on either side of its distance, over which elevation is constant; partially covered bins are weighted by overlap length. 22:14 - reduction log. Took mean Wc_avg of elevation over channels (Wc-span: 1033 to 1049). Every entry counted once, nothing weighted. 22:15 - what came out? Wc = 212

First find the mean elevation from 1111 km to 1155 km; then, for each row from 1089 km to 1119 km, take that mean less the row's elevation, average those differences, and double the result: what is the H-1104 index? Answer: 36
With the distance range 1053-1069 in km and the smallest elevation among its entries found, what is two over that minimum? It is 0.0109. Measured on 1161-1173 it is 0.0100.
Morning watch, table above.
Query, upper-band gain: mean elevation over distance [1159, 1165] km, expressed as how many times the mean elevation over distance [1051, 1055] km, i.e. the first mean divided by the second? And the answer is 1.14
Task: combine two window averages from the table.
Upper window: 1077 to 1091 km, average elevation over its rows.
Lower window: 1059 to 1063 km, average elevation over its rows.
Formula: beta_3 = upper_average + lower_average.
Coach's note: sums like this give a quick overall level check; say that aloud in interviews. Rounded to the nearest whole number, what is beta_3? 398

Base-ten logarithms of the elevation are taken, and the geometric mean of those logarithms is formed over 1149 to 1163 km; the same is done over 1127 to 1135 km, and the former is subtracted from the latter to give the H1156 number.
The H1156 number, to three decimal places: -0.018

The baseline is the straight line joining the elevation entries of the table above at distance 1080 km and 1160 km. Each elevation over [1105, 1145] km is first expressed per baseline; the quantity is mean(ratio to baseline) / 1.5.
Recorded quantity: 0.724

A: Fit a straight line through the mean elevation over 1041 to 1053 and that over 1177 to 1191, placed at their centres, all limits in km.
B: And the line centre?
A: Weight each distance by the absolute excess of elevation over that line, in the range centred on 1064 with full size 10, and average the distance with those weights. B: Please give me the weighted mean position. 1064.1 km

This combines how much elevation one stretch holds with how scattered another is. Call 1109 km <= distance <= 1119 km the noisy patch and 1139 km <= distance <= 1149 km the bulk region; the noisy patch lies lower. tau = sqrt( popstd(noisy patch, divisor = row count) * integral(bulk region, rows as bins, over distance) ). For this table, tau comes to 180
